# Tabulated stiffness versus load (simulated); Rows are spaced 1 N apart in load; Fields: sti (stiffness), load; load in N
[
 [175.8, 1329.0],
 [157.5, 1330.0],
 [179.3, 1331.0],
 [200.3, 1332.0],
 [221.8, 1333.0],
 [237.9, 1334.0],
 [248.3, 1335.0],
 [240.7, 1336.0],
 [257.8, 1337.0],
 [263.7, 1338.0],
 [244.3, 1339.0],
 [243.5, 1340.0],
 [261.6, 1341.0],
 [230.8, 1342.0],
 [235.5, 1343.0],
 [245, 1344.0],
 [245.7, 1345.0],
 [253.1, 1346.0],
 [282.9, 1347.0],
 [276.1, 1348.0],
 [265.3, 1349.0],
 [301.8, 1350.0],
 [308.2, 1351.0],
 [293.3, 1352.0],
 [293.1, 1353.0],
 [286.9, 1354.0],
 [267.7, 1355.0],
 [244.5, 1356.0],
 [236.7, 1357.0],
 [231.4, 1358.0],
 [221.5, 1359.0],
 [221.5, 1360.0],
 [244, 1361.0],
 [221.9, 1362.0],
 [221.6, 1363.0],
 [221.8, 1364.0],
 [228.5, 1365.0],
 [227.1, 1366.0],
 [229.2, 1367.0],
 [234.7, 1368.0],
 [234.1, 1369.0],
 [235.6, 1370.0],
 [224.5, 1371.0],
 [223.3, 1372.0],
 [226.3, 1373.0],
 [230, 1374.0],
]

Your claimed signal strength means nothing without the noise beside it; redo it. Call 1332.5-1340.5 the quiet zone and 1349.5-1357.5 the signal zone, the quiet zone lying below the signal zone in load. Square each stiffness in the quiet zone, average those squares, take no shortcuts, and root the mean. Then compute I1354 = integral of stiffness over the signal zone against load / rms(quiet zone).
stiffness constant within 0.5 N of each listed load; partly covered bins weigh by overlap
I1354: 9.1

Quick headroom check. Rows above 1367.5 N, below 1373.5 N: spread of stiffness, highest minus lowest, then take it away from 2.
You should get -10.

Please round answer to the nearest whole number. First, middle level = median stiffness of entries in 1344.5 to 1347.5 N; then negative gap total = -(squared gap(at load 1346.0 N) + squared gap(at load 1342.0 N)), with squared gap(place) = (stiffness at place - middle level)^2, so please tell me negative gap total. -497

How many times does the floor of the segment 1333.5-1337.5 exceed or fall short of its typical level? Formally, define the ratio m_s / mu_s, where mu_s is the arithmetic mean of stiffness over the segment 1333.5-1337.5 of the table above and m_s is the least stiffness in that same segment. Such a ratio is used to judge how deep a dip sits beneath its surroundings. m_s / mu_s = 0.966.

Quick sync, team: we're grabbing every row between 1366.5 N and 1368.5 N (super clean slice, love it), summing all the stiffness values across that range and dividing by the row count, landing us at 232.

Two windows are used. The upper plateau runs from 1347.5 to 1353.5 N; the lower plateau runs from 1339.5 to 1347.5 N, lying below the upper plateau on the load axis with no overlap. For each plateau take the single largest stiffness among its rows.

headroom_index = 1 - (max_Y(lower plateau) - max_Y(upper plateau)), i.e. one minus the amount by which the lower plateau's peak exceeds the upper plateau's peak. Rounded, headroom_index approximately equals 26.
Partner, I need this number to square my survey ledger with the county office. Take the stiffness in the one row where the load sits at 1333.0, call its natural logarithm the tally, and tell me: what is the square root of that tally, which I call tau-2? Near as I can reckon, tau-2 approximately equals 2.32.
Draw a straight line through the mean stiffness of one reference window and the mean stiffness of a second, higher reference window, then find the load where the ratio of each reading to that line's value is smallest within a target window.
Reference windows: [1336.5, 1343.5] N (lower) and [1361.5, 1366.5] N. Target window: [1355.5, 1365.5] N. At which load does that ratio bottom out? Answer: 1359.0 N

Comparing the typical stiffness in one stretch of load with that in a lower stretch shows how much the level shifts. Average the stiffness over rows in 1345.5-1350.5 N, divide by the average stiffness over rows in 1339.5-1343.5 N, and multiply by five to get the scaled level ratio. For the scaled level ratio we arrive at 5.68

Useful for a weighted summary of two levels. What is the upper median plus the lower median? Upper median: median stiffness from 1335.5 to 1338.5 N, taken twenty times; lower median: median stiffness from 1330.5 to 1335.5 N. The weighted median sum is 5378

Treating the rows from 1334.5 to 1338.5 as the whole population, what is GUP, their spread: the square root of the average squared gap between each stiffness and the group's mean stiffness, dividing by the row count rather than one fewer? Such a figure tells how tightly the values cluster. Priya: 9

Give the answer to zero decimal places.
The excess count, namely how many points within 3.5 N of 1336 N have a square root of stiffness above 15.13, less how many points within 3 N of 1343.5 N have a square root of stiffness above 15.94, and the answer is 5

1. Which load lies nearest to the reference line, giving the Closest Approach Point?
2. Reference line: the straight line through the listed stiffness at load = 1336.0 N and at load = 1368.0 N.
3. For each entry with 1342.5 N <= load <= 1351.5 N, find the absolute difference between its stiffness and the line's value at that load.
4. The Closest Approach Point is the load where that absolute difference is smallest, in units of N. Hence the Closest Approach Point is 1343.0 N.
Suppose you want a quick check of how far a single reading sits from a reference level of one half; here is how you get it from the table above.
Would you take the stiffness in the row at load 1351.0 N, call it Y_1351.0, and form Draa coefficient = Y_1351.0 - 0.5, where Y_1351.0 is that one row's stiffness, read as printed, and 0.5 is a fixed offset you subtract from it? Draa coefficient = 308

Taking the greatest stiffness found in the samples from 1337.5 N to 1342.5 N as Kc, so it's 263.7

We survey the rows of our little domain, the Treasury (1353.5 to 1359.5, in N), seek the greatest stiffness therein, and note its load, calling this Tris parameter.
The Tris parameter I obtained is 1354.0 N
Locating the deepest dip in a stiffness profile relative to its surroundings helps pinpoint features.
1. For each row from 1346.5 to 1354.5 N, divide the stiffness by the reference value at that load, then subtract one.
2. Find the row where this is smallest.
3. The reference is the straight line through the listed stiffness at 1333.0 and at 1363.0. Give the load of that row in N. 1349.0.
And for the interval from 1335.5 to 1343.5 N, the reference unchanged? 1342.0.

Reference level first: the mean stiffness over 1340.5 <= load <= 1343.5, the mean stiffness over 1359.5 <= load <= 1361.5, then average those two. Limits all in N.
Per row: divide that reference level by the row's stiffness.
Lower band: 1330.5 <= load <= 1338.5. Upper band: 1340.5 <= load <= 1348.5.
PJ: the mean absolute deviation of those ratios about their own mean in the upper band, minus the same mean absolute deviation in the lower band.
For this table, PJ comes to -0.060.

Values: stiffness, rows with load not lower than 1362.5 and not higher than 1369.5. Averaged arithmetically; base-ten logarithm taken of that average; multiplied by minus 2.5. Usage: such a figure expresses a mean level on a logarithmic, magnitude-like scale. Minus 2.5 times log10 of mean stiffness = -5.90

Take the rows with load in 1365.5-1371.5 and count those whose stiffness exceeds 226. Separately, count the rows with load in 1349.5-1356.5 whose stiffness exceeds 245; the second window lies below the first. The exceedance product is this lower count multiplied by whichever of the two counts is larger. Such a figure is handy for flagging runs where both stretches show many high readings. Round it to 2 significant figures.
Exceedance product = 36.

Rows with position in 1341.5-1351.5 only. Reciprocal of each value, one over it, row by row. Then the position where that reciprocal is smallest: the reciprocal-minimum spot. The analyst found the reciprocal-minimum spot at 1351.0 N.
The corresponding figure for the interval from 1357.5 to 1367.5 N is 1361.0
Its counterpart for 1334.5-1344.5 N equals 1338.0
